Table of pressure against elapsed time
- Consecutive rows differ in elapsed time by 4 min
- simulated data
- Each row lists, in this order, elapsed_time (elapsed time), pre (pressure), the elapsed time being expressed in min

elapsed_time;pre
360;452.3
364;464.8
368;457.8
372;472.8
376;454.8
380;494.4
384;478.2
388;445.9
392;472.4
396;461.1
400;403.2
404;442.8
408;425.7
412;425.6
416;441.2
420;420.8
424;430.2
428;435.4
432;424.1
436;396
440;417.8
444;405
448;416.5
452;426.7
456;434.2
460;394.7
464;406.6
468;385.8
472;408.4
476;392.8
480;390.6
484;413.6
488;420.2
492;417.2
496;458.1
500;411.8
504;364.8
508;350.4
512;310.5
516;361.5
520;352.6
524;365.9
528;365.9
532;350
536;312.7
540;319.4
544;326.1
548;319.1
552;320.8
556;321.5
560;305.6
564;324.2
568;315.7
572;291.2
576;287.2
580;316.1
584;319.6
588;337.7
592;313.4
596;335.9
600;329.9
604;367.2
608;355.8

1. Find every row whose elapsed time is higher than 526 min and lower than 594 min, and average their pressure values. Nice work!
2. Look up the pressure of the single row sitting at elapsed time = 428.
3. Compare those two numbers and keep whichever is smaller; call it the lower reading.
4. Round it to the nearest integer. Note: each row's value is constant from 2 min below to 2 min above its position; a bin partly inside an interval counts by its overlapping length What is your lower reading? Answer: 320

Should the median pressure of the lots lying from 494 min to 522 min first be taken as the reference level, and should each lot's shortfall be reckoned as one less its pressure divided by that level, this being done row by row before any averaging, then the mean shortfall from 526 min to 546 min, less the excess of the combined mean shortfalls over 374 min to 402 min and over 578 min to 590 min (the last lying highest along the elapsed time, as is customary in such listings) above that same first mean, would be 0.31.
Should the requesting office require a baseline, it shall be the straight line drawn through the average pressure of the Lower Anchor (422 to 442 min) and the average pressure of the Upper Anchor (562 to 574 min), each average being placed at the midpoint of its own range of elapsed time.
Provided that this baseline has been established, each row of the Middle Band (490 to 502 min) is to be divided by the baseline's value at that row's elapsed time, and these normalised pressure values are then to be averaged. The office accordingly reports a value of 1.16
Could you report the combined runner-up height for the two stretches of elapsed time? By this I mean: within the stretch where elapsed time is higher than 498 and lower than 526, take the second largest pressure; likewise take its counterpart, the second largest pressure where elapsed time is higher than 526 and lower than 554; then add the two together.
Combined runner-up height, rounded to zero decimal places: 716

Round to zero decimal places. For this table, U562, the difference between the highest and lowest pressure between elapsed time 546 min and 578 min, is 37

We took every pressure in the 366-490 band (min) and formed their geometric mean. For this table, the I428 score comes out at 428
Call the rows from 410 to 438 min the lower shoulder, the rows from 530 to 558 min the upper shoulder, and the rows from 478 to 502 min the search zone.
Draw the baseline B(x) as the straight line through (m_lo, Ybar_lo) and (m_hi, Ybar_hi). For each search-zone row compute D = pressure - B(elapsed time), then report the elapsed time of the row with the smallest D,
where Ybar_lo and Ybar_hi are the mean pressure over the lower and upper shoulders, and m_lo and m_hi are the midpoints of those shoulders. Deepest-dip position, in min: 480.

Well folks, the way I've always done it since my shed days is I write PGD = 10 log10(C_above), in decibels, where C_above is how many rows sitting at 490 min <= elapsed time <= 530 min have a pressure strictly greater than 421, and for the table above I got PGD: 0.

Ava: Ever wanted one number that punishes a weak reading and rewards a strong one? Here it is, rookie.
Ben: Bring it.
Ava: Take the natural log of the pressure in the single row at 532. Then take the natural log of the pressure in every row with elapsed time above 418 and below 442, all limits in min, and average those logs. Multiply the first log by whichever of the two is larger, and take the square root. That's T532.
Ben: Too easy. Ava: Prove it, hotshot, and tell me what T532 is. 5.95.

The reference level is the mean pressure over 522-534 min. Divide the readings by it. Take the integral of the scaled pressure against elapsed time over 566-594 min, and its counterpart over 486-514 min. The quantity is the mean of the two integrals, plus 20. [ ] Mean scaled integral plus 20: 47.3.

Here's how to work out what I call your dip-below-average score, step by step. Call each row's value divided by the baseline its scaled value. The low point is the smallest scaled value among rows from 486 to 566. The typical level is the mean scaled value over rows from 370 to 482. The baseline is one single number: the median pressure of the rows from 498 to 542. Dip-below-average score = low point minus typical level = -0.35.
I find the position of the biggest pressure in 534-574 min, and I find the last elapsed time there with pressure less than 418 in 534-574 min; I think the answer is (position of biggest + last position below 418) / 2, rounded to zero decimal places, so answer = 558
